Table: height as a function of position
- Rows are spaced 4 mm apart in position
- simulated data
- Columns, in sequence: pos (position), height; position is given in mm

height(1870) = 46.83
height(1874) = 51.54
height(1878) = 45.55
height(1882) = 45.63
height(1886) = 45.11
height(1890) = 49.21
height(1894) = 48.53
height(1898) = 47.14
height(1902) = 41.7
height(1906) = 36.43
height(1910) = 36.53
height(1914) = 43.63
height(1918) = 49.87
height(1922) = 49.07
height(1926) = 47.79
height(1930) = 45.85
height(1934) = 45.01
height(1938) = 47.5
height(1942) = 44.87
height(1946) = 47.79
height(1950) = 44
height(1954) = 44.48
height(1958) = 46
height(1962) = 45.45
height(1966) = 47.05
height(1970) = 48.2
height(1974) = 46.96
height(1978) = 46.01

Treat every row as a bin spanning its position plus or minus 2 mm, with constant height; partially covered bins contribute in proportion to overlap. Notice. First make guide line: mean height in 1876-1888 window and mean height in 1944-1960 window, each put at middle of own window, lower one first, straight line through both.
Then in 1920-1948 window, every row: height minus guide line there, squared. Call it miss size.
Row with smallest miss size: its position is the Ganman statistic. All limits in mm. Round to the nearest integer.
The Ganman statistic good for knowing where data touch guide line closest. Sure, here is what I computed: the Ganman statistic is 1930 mm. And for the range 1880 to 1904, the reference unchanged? 1882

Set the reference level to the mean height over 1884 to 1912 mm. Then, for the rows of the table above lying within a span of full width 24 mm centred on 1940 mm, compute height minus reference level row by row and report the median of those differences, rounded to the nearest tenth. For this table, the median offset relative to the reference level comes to 1.9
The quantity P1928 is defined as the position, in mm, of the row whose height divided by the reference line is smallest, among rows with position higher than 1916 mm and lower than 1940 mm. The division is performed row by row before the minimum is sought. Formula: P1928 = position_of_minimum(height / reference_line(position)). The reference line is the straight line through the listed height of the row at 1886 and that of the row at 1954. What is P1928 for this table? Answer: 1934 mm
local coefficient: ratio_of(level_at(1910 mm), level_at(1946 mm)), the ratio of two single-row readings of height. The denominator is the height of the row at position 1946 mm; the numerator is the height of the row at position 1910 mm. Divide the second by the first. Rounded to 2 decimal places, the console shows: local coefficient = 0.76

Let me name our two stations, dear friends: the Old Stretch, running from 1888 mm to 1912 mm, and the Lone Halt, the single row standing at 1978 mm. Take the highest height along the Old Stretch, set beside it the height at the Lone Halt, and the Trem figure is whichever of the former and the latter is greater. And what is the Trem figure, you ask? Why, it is 49.2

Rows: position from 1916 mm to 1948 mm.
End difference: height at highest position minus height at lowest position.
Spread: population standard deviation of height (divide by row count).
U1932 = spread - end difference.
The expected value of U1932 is 3.8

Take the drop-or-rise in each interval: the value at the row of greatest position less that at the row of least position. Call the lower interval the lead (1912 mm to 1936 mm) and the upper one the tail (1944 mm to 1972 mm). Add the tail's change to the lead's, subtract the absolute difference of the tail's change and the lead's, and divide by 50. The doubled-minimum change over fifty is 0.0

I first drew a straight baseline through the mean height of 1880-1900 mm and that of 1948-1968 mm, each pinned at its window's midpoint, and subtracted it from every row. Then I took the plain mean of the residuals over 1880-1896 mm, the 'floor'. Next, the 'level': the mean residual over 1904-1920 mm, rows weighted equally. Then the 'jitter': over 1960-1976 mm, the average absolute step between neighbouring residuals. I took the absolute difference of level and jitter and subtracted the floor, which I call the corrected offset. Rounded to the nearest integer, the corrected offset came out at 6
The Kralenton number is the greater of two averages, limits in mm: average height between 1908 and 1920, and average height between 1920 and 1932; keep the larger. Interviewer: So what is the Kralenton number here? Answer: 47.6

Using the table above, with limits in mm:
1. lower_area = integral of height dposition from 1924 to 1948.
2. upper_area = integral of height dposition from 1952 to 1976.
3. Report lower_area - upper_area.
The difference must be 3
